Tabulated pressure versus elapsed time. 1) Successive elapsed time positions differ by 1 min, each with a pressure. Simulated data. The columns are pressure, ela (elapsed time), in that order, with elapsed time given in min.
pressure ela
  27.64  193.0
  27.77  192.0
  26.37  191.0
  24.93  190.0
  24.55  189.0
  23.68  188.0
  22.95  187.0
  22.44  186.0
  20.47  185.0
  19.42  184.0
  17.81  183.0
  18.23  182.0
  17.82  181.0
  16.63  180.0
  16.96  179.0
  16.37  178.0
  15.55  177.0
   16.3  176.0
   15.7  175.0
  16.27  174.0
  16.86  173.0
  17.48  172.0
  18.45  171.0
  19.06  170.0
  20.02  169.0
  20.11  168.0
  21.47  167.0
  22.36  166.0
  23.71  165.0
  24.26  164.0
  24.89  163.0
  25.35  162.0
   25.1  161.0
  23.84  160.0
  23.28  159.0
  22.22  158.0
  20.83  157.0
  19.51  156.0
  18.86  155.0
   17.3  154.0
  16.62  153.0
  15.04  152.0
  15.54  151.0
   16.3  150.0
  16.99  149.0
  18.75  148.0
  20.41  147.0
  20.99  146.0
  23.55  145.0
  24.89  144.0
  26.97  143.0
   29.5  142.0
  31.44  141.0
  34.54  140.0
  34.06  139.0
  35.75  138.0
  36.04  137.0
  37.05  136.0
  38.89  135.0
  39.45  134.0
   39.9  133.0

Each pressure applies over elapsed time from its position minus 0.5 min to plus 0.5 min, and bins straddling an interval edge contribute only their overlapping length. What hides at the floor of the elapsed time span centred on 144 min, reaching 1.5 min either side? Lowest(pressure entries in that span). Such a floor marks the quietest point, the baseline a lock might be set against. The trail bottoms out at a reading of 23.55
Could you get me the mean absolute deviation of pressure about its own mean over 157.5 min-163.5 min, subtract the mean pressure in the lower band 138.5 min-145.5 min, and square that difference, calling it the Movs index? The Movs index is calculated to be 800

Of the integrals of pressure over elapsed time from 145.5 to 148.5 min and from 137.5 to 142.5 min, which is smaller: 60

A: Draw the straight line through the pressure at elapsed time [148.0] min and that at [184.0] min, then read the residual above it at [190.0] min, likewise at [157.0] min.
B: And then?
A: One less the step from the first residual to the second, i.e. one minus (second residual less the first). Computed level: 4.5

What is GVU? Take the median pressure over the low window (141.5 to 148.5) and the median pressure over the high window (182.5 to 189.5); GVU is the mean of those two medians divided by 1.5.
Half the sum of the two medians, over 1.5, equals 15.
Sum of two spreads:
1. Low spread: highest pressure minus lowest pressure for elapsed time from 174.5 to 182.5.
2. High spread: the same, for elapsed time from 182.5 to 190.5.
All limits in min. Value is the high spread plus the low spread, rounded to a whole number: 10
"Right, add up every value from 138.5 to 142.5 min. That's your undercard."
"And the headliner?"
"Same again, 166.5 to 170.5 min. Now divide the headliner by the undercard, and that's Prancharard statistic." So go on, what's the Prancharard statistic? 0.62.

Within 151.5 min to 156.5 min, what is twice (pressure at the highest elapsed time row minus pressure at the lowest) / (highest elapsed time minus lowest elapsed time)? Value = 2.2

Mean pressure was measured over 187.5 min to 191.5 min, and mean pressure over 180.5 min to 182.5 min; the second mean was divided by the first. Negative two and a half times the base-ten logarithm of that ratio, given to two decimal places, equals 0.35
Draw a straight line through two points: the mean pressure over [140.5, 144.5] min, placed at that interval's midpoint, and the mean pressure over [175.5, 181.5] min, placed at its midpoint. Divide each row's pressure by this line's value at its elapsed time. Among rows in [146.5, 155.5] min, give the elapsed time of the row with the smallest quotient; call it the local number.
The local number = 152.0 min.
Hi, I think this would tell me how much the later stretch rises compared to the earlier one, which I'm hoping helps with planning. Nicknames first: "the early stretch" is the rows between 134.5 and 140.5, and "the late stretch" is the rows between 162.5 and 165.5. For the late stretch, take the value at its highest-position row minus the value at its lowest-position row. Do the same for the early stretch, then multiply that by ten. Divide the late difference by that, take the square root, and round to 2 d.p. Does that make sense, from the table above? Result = 0.16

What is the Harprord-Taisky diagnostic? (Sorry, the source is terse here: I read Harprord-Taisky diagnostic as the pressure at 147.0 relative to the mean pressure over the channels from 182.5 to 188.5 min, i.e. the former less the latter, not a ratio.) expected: -1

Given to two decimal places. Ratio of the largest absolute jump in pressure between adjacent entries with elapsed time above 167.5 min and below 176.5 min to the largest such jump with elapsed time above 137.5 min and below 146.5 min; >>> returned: 0.31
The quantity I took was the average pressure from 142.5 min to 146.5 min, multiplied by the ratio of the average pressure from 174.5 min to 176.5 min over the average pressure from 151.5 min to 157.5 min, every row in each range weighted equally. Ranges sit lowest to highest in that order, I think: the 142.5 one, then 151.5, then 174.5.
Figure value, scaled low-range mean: 21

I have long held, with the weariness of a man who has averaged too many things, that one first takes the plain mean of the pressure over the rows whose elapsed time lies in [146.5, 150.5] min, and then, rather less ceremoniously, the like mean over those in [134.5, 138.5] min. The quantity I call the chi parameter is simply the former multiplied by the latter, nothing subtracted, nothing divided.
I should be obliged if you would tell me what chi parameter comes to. 669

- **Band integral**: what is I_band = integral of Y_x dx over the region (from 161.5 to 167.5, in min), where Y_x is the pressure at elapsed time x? 142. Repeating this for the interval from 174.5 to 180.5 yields 98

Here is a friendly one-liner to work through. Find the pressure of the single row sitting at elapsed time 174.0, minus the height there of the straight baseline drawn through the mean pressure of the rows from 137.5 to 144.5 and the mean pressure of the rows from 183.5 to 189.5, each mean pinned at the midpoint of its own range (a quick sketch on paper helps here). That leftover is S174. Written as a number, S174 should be -8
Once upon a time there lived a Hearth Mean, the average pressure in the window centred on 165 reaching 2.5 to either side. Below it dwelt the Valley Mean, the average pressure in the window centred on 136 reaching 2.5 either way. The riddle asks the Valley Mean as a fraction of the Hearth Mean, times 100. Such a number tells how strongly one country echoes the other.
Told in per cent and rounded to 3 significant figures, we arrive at 160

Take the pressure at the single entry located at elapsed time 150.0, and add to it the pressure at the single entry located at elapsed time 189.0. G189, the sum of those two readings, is 41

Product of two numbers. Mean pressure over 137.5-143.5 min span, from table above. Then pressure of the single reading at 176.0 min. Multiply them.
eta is 522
